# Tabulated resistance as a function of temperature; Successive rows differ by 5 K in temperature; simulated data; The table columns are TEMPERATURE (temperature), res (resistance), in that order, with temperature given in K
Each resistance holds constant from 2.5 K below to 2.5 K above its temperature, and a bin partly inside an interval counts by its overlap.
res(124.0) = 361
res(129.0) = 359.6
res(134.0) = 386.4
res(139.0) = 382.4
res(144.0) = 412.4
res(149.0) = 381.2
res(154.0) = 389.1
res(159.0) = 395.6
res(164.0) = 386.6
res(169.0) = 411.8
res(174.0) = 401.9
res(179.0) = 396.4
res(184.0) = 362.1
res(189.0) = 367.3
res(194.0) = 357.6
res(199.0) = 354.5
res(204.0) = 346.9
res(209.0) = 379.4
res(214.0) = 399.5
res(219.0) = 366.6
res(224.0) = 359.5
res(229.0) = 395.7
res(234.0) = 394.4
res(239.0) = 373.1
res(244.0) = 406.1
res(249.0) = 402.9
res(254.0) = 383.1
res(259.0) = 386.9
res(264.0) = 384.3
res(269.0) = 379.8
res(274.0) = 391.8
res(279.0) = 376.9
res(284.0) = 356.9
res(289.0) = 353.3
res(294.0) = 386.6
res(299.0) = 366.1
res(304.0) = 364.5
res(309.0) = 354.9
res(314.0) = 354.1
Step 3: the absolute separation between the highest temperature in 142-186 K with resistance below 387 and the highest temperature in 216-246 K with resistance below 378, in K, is 55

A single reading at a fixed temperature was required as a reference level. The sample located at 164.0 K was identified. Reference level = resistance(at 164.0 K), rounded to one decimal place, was 386.6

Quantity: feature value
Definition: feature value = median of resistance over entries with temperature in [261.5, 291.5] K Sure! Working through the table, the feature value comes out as 378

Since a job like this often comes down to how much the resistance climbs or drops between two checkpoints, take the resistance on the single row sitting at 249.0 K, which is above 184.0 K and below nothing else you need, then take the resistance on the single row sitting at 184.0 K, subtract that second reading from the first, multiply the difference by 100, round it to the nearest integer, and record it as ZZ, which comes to 4080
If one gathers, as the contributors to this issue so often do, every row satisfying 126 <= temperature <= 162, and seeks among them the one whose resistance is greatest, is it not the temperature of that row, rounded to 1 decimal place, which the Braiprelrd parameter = 144.0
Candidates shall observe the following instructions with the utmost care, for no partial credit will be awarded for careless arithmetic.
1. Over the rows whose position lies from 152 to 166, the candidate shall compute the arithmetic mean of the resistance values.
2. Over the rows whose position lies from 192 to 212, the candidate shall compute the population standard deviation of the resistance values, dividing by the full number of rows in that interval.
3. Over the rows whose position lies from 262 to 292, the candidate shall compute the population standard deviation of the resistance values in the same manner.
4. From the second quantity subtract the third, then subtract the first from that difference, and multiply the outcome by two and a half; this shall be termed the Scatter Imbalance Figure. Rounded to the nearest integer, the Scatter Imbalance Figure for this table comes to -981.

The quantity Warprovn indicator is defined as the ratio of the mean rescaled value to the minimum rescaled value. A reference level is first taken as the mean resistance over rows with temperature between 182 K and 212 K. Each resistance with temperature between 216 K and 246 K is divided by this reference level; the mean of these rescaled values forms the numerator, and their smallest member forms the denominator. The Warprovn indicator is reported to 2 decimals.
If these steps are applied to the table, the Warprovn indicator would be 1.06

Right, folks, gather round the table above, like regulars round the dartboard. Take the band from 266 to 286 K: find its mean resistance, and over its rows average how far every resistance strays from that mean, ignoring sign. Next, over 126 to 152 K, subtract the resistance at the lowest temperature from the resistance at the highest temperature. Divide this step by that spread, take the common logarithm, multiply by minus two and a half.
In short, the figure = -0.87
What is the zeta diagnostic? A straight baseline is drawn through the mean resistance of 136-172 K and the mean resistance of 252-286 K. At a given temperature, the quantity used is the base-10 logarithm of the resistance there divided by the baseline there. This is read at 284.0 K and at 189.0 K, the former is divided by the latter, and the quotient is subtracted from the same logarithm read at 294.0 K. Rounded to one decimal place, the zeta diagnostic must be -1.0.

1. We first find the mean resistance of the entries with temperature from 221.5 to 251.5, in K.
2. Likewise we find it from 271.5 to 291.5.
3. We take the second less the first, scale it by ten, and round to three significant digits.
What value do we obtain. -189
